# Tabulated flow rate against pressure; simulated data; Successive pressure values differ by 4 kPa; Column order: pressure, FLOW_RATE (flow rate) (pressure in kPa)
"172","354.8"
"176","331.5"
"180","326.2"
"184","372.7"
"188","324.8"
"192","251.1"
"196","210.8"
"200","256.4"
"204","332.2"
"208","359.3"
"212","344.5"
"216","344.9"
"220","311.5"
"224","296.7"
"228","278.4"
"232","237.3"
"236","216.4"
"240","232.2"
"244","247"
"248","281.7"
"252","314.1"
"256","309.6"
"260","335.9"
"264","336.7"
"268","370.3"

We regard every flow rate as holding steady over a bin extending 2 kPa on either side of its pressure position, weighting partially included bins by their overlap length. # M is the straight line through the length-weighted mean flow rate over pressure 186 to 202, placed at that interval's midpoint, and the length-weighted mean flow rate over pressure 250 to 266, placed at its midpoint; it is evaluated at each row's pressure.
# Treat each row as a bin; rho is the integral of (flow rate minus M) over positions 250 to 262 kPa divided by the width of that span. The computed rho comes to -2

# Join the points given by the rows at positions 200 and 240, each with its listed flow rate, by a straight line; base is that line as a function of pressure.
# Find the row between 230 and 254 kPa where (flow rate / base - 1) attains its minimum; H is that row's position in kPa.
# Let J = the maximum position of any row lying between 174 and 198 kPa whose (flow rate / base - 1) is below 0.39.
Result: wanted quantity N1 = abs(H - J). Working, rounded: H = 236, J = 196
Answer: 40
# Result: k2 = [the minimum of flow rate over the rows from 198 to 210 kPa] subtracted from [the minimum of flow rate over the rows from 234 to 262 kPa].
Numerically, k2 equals -40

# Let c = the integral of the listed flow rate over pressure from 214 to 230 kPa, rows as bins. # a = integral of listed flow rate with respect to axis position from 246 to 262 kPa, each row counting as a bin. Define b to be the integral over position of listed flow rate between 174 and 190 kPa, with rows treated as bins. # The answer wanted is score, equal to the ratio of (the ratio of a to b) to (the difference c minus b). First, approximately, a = 4965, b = 5421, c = 4926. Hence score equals -0.002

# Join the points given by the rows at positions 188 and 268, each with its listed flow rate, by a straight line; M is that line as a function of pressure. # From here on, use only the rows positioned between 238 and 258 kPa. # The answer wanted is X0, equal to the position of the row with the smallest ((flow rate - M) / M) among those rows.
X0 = 240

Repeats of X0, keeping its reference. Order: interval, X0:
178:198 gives 196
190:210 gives 196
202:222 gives 220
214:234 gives 232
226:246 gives 236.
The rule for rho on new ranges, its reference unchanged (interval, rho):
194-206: 0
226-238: -54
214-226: 31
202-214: 71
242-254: -33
